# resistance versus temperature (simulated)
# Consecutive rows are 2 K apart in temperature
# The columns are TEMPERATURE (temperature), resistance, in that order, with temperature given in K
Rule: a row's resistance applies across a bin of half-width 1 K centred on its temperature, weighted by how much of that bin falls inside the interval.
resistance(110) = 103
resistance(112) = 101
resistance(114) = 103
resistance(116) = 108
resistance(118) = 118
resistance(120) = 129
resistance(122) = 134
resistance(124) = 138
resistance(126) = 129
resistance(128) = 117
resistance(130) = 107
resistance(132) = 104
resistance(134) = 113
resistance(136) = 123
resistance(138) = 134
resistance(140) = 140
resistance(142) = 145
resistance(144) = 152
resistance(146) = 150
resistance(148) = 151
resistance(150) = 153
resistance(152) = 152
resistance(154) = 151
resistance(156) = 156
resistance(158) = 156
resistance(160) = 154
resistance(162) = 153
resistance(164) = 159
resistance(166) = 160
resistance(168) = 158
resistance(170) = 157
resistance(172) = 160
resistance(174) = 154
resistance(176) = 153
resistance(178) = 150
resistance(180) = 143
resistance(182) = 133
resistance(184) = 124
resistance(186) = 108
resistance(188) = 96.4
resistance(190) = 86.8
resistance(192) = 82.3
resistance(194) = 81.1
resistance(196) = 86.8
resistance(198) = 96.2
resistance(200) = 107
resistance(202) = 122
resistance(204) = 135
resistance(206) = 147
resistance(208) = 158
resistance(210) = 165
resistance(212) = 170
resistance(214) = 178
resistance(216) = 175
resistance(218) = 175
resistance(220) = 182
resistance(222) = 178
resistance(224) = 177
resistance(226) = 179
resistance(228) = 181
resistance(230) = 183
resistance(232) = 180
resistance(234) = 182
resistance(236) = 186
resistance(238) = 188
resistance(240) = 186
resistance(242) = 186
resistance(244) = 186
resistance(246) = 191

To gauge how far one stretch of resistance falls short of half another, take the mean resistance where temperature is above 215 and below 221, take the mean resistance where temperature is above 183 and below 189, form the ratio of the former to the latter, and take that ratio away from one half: -1.12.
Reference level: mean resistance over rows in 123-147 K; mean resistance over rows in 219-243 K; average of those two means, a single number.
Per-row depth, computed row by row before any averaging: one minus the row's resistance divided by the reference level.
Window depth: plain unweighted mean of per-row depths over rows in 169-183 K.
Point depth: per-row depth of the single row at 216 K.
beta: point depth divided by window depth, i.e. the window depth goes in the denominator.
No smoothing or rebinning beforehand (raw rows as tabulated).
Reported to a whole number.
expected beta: -3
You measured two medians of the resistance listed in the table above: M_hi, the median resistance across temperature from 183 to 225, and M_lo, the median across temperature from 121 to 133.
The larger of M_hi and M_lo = 135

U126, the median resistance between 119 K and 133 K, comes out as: 129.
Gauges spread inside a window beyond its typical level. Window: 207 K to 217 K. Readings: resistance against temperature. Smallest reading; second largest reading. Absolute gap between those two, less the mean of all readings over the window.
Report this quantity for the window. -152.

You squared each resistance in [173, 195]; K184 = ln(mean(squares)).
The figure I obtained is 9.6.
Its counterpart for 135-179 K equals 10.0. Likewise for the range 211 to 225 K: 10.3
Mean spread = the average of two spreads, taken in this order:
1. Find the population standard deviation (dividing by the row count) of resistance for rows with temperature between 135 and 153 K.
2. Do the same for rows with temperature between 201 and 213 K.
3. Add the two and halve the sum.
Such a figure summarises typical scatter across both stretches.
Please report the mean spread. 13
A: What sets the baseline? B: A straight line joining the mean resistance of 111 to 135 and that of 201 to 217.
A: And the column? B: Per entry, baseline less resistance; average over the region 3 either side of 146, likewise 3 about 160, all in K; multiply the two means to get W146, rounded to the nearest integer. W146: 488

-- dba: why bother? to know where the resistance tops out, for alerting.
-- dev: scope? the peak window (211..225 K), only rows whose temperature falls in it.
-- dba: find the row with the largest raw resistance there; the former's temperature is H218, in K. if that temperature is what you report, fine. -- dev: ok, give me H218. 220 K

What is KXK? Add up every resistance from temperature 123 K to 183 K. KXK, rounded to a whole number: 4305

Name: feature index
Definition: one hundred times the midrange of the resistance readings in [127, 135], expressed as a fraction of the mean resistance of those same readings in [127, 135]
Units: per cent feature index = 100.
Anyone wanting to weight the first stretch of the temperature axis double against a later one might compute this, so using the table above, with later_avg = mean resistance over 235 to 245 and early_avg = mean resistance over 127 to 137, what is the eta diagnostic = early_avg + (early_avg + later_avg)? 412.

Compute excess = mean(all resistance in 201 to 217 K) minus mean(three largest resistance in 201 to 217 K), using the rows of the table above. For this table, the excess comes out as -18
